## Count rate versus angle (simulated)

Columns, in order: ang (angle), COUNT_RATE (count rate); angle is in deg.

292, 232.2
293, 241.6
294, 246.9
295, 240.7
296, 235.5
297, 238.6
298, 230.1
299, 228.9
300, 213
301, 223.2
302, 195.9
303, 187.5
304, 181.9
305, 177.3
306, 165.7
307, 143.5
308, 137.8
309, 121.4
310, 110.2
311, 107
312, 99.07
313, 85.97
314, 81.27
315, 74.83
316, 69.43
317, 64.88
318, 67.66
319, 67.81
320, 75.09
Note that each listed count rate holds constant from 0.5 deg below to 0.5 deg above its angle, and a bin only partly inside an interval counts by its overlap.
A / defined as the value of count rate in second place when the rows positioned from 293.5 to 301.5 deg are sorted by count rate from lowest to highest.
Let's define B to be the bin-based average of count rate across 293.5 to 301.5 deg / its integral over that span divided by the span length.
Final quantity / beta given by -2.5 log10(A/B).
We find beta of 0.04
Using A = 223.2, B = 232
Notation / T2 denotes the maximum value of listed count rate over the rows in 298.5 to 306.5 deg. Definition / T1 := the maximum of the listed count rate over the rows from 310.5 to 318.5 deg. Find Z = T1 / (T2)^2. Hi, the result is 0.0020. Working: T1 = 107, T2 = 228.9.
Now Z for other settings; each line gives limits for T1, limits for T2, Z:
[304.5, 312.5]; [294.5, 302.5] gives 0.0031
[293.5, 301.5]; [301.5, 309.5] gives 0.0064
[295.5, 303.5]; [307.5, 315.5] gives 0.0126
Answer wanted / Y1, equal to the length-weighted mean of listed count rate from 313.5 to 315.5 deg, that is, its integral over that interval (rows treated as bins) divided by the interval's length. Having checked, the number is 78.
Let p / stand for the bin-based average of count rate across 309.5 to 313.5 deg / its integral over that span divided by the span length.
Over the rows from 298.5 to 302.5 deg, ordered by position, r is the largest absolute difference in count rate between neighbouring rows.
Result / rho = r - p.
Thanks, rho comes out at -73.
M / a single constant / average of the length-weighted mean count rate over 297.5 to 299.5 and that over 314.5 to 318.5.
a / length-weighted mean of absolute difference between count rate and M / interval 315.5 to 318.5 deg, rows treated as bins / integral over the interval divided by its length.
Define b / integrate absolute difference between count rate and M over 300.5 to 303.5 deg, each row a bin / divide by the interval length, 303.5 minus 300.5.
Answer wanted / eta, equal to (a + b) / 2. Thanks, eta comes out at 67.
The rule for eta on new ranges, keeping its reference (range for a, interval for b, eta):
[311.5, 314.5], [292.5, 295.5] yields 77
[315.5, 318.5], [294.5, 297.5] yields 85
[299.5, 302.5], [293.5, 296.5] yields 77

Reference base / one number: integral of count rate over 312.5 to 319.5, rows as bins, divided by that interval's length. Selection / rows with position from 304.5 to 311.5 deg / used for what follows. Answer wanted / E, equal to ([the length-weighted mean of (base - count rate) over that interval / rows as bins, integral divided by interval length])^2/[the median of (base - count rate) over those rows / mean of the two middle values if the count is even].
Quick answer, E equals -64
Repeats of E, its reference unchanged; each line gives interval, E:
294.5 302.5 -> -149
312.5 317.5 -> -3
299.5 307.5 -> -114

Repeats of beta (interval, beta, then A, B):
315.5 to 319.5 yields 0.00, 67.66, 67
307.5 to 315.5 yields 0.25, 81.27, 102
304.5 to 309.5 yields 0.09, 137.8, 149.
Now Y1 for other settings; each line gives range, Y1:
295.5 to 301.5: 228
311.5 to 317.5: 79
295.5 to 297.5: 237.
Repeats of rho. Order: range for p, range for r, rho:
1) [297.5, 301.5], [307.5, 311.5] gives -207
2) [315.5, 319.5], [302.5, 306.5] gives -56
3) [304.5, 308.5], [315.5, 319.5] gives -152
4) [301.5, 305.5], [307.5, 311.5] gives -169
